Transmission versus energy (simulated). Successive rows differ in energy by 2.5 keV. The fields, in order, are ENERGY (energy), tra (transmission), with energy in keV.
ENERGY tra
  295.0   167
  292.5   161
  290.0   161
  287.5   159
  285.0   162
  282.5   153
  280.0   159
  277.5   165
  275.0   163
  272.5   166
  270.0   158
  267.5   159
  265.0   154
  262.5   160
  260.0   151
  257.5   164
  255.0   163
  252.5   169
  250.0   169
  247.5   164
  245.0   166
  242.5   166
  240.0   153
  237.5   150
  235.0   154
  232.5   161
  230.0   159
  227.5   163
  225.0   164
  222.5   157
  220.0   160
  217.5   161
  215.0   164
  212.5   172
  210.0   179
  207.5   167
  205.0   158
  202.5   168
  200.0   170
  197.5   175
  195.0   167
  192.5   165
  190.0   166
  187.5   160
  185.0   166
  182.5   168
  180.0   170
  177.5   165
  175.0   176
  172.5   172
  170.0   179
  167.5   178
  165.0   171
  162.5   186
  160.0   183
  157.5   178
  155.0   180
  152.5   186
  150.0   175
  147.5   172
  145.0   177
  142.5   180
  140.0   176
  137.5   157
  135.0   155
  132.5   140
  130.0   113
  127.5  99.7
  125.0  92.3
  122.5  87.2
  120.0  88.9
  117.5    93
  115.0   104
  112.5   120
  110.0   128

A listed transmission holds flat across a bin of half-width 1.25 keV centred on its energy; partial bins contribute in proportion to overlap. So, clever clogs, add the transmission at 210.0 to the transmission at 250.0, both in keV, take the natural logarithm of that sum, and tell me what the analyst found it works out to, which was 5.85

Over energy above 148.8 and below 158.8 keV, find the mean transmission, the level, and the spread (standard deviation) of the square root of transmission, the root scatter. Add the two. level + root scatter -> 180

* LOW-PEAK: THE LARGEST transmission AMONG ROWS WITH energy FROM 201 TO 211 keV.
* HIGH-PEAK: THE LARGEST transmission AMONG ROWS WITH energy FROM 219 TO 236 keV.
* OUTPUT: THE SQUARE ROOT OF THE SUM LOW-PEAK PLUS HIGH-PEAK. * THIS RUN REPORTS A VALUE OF 18.5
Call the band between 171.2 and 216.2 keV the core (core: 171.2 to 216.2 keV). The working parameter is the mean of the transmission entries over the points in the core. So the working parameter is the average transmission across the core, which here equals 168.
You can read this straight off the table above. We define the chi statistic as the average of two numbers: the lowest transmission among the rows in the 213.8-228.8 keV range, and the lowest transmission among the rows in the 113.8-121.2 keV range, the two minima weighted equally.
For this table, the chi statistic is 123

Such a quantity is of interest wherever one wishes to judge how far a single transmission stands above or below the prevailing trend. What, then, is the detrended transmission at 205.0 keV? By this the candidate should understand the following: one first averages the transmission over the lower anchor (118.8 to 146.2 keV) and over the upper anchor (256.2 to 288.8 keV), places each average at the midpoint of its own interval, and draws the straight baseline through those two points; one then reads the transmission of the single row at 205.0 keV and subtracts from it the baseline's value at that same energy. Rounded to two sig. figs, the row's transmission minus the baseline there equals 11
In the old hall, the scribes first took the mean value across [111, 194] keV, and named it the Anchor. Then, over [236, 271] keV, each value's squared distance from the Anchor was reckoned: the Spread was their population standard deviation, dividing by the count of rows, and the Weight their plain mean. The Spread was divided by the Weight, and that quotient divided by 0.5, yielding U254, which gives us 1.91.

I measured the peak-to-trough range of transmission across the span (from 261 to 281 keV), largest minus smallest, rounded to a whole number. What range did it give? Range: 12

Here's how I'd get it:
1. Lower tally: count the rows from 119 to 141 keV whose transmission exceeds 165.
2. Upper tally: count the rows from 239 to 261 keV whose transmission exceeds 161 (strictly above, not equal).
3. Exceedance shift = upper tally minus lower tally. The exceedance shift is 6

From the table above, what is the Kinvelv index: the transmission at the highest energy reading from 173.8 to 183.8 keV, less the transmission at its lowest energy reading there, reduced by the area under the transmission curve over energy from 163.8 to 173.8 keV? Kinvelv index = -1758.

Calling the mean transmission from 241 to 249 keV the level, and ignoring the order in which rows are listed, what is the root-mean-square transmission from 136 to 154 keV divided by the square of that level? 0.0064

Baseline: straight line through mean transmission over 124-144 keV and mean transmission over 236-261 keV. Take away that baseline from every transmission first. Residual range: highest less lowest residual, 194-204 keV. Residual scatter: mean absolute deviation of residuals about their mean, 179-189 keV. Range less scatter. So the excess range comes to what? 4.5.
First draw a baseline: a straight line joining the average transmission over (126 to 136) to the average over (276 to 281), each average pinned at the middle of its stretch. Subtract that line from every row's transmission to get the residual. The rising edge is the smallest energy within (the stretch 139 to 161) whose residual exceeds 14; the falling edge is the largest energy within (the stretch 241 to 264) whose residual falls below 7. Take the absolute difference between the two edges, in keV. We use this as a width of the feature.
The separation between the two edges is 122.5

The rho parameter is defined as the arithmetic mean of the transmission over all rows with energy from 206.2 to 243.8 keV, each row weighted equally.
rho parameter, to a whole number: 162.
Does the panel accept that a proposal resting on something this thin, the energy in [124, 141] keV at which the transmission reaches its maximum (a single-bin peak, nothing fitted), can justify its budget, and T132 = 140.0 keV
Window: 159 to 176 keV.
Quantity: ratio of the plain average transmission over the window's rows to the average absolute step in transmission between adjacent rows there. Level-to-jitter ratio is 29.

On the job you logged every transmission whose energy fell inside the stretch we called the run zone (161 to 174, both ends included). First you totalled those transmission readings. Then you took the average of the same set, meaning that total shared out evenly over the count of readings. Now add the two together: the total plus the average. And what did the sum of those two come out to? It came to 1063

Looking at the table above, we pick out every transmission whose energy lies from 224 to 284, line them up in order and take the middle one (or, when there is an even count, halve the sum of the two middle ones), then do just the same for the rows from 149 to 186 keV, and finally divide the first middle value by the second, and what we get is 0.92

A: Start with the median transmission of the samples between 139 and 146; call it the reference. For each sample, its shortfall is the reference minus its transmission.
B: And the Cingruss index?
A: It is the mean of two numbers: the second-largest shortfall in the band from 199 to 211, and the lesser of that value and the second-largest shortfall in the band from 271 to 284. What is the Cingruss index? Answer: 10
